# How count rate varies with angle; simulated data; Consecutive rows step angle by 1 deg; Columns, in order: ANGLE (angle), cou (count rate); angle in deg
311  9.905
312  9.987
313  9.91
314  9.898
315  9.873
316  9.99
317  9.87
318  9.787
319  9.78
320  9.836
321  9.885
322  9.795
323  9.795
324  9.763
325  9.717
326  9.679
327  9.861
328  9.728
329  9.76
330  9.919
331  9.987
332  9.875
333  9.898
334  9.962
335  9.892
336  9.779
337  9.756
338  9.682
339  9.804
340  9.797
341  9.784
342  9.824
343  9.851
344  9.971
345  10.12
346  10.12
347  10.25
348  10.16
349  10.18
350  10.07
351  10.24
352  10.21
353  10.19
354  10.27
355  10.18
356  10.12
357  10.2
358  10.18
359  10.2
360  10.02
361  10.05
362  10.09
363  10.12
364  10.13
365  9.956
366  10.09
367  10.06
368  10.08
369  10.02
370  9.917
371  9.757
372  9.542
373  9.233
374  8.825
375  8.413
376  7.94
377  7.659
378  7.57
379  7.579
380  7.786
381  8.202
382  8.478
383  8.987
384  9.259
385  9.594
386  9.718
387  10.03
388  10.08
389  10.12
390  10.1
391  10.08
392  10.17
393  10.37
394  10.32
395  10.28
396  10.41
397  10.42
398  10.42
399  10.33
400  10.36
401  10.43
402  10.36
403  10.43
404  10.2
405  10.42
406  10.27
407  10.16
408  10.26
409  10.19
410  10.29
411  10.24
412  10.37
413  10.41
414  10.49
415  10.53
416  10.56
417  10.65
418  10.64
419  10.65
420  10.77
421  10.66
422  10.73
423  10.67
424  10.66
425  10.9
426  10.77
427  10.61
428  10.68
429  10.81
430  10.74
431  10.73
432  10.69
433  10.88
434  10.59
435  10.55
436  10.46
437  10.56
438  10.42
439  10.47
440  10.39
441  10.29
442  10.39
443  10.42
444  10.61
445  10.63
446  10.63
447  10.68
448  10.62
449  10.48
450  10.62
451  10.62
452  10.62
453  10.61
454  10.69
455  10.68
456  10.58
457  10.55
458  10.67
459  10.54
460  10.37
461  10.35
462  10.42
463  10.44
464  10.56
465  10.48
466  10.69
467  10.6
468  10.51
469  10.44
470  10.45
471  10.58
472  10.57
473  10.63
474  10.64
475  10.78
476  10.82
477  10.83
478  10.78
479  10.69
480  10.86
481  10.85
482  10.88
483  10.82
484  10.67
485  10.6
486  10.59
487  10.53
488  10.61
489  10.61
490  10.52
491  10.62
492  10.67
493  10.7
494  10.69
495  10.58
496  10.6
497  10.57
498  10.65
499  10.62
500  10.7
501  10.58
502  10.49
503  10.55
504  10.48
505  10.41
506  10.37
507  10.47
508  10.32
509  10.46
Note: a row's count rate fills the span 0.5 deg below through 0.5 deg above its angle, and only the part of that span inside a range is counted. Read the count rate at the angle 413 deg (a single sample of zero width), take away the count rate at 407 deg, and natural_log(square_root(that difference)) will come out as -0.69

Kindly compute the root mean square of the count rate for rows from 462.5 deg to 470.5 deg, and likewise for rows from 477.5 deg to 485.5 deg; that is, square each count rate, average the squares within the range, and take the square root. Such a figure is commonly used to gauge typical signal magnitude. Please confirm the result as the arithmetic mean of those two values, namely 10.6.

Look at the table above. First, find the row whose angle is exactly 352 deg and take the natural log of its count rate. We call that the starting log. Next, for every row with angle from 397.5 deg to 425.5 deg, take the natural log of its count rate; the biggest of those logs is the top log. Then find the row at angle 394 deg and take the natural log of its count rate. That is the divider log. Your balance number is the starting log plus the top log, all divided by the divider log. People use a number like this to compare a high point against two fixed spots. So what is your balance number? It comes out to 2.02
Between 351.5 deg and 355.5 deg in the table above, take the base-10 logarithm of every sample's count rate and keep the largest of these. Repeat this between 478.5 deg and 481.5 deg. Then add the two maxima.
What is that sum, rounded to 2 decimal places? 2.05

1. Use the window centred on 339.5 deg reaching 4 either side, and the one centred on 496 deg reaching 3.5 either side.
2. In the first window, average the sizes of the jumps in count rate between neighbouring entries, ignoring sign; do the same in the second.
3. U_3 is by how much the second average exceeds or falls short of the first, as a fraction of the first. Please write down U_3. 0.1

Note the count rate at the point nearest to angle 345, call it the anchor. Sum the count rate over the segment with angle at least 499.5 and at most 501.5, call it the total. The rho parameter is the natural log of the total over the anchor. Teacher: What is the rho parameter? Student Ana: 0.743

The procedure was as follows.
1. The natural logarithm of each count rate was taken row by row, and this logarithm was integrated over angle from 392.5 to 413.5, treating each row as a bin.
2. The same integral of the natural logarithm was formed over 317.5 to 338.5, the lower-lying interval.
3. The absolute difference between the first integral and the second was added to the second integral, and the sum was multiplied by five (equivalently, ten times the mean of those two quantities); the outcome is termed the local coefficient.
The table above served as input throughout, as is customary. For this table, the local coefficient 245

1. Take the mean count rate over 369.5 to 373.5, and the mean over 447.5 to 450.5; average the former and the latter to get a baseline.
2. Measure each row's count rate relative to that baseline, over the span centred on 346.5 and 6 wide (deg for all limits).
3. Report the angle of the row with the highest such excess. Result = 347 deg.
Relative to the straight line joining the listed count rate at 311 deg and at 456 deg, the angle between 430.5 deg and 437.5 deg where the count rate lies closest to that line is 436 deg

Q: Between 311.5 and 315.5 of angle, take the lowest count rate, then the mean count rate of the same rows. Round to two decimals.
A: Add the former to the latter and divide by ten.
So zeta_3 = 1.98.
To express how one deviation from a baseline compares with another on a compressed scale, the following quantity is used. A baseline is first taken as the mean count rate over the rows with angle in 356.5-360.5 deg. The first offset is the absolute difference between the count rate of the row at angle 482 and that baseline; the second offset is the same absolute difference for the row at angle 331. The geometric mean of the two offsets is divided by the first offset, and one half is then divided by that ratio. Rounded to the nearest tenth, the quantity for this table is 1.1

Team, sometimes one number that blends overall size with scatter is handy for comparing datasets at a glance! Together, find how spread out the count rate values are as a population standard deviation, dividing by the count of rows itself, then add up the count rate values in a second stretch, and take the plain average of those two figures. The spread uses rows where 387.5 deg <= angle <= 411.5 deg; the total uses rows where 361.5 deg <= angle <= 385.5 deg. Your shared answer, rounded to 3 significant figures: 110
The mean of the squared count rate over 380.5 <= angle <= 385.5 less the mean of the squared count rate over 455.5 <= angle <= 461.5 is -31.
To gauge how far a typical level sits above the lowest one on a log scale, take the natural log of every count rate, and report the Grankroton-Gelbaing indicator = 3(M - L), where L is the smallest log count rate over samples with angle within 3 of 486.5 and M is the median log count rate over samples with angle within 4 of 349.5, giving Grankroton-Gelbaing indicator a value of -0.10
